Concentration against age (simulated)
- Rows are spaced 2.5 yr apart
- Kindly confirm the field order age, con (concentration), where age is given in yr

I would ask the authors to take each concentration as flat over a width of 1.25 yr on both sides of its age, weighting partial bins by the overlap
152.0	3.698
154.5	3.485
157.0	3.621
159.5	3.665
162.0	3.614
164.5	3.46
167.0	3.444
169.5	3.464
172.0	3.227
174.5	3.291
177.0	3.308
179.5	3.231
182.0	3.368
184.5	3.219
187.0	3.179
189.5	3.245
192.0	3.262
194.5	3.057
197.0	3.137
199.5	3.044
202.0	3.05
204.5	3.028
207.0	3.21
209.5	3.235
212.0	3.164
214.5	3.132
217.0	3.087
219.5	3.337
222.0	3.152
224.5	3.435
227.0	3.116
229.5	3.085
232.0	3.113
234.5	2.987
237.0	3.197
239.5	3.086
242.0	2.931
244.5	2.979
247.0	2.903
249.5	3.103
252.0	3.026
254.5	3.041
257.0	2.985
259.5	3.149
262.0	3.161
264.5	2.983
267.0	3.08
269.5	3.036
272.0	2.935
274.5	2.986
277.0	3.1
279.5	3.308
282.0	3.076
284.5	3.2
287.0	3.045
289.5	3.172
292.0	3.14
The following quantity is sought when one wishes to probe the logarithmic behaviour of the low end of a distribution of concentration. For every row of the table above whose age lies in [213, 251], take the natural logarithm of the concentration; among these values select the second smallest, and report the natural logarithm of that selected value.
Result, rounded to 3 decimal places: 0.073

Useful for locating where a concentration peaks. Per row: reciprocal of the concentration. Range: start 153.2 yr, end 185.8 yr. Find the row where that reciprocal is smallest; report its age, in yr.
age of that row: 159.5 yr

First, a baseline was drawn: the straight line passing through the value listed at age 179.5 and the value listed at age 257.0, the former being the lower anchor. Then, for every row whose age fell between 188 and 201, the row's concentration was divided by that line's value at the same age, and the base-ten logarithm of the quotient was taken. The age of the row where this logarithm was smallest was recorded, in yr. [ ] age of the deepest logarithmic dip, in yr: 194.5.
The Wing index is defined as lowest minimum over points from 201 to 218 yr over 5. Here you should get 0.606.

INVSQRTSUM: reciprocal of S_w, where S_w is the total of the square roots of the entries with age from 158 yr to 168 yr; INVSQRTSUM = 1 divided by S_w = 0.133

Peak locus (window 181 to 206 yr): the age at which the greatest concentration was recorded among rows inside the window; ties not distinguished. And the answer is 182.0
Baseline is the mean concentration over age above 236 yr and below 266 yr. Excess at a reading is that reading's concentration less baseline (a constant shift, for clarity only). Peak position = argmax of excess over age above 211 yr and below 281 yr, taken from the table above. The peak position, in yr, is 224.5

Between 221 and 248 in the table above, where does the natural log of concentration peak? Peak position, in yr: 224.5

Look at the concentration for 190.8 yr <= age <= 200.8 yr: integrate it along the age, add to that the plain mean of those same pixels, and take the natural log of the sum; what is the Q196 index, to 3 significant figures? 3.54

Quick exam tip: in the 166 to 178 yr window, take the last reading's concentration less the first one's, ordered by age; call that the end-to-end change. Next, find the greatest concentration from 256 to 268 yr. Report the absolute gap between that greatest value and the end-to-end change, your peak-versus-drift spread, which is 3.30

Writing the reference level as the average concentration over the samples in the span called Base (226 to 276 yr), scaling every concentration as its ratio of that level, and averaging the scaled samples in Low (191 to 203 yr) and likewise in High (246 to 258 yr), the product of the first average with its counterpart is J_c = 1.01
